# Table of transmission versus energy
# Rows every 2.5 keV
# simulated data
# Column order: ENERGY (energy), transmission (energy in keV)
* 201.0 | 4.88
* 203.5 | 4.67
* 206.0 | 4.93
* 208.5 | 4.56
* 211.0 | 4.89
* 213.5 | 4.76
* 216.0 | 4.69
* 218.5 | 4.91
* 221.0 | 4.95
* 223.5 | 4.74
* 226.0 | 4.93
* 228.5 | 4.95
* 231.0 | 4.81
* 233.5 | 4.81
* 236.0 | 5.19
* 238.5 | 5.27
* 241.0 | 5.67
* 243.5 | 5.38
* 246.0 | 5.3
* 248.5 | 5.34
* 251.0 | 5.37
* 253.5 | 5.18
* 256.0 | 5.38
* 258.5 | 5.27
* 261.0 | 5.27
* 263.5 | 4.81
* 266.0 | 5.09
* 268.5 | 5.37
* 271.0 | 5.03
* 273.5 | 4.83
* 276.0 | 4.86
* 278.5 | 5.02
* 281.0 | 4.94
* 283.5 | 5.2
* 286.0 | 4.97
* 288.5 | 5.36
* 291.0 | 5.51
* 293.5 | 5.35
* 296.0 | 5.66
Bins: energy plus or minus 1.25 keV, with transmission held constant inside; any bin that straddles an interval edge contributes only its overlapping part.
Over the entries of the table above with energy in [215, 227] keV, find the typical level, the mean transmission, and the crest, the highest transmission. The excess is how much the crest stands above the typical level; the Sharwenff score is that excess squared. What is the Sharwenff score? 0.01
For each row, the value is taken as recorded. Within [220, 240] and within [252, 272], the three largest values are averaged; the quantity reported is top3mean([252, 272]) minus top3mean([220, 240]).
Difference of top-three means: 0.20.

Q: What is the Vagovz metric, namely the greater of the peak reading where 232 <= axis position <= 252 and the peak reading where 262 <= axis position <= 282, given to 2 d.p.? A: 5.67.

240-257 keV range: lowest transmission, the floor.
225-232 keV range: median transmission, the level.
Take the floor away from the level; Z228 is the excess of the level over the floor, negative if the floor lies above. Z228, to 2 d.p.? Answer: -0.25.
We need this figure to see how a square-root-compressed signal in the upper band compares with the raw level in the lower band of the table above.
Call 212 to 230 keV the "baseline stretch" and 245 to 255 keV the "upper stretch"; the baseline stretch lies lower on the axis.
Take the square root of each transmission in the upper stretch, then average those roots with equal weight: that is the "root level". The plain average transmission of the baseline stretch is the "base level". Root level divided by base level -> 0.475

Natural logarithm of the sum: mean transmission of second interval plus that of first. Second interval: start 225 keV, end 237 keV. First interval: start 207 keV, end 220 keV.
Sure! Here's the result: 2.27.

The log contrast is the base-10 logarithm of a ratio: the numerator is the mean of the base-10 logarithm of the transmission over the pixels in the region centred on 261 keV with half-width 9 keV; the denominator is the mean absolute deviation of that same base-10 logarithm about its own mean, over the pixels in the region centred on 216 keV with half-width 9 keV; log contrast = 1.85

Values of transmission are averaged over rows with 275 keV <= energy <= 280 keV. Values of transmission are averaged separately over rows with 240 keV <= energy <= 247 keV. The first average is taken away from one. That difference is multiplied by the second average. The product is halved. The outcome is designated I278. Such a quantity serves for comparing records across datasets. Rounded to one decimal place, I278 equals -10.7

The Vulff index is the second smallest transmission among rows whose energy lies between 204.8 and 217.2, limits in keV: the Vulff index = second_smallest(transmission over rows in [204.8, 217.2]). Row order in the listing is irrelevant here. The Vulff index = 4.69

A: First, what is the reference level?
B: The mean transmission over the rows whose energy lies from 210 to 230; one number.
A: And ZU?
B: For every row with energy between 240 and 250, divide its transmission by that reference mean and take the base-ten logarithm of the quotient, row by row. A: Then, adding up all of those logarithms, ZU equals 0.19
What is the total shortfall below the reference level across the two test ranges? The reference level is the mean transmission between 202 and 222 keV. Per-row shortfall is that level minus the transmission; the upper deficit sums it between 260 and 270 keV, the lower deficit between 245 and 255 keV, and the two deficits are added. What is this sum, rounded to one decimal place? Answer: -3.4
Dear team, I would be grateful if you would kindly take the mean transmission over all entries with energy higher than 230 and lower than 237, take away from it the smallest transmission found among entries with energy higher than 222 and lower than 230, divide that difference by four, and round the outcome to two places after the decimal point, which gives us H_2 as 0.05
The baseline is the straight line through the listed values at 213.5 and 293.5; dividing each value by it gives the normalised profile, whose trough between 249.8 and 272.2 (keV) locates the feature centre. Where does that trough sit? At 263.5 keV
